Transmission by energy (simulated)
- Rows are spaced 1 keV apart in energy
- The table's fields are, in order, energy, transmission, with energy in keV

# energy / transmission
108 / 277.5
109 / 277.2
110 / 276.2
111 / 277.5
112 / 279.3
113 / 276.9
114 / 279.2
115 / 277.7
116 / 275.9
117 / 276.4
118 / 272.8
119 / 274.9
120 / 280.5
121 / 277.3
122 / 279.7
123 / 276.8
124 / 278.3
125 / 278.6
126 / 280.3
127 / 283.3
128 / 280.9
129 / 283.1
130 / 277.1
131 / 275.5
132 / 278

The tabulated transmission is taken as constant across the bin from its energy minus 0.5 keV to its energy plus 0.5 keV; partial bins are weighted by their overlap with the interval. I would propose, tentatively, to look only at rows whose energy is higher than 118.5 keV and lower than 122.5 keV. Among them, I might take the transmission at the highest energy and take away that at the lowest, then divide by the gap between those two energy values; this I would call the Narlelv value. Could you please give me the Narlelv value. 1.6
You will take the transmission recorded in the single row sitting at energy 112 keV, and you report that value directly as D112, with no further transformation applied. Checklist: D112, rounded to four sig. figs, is 279.3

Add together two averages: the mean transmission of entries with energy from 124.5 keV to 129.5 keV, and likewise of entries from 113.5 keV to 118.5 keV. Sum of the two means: 558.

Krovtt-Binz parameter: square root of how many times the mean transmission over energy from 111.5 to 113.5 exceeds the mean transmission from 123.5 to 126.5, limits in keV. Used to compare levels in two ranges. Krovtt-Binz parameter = 0.998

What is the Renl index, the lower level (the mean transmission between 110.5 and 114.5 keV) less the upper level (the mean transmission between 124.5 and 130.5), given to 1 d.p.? -2.3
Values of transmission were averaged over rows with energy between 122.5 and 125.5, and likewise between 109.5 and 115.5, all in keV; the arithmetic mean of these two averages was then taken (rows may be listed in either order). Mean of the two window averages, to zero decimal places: 278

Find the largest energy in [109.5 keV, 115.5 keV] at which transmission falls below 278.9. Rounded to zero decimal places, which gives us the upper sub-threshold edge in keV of 115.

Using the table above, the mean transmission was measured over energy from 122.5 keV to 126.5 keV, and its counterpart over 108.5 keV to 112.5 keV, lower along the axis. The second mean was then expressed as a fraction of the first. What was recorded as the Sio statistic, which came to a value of 0.997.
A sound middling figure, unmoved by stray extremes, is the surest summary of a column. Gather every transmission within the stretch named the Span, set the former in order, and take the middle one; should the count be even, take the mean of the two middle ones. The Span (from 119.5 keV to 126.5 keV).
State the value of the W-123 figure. 279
